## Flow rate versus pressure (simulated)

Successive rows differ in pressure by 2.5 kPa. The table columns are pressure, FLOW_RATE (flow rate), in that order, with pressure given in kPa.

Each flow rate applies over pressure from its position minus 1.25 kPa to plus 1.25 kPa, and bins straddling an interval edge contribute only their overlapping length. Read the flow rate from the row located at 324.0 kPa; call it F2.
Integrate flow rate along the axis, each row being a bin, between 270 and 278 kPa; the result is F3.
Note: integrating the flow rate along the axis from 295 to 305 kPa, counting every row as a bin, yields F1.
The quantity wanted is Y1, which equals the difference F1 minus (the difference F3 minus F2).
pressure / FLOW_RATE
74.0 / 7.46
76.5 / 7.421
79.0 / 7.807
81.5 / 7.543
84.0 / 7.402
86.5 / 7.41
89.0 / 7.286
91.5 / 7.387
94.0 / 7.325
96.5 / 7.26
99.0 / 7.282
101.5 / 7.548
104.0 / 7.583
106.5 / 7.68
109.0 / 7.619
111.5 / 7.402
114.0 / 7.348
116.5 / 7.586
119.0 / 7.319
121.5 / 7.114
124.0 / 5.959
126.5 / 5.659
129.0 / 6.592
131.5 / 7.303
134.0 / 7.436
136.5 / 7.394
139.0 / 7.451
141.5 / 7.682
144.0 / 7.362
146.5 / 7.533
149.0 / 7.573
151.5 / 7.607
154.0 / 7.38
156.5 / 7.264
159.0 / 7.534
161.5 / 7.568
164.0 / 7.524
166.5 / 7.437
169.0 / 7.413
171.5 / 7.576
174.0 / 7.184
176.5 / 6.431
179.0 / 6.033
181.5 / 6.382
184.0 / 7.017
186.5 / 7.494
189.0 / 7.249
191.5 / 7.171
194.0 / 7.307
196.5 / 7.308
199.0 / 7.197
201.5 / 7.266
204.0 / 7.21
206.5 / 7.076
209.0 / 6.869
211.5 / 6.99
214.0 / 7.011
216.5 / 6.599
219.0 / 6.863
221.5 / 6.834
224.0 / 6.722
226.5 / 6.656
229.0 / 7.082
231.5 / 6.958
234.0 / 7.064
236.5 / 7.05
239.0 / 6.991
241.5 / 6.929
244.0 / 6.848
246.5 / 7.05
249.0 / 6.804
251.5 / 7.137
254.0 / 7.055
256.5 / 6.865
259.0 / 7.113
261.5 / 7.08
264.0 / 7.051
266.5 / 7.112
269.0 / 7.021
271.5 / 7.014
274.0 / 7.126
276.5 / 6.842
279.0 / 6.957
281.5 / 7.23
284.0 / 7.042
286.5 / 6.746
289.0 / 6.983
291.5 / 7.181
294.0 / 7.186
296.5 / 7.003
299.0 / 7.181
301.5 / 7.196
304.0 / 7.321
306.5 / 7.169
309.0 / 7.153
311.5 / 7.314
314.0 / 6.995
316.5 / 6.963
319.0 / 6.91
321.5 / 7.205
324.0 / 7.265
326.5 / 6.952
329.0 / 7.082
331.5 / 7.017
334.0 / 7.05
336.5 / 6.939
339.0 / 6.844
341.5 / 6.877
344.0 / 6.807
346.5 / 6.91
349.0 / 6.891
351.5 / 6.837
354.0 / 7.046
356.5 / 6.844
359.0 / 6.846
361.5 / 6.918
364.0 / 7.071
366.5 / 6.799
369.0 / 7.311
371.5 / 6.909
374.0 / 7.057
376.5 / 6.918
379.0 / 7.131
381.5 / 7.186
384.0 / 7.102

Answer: 23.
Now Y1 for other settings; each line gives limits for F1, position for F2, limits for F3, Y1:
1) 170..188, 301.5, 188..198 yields 59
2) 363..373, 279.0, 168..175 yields 25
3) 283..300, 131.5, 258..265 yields 77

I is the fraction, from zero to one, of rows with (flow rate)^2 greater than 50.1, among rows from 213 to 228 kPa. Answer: 0.0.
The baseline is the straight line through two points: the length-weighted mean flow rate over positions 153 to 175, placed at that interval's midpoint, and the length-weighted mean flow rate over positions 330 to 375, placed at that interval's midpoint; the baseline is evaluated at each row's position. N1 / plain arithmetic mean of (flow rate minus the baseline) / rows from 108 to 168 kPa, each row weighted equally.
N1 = -0.23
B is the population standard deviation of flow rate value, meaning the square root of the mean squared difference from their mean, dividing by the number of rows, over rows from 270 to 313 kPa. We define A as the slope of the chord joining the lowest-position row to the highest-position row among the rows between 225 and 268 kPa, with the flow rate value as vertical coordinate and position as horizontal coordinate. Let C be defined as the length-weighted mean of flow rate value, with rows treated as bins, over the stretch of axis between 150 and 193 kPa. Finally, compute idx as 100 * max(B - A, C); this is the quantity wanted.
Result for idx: 719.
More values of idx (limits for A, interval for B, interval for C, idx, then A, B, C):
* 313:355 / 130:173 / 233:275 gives 702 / 0.001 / 0.11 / 7.02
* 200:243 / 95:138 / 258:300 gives 705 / -0.008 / 0.56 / 7.05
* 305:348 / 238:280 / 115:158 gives 719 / -0.006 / 0.10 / 7.19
